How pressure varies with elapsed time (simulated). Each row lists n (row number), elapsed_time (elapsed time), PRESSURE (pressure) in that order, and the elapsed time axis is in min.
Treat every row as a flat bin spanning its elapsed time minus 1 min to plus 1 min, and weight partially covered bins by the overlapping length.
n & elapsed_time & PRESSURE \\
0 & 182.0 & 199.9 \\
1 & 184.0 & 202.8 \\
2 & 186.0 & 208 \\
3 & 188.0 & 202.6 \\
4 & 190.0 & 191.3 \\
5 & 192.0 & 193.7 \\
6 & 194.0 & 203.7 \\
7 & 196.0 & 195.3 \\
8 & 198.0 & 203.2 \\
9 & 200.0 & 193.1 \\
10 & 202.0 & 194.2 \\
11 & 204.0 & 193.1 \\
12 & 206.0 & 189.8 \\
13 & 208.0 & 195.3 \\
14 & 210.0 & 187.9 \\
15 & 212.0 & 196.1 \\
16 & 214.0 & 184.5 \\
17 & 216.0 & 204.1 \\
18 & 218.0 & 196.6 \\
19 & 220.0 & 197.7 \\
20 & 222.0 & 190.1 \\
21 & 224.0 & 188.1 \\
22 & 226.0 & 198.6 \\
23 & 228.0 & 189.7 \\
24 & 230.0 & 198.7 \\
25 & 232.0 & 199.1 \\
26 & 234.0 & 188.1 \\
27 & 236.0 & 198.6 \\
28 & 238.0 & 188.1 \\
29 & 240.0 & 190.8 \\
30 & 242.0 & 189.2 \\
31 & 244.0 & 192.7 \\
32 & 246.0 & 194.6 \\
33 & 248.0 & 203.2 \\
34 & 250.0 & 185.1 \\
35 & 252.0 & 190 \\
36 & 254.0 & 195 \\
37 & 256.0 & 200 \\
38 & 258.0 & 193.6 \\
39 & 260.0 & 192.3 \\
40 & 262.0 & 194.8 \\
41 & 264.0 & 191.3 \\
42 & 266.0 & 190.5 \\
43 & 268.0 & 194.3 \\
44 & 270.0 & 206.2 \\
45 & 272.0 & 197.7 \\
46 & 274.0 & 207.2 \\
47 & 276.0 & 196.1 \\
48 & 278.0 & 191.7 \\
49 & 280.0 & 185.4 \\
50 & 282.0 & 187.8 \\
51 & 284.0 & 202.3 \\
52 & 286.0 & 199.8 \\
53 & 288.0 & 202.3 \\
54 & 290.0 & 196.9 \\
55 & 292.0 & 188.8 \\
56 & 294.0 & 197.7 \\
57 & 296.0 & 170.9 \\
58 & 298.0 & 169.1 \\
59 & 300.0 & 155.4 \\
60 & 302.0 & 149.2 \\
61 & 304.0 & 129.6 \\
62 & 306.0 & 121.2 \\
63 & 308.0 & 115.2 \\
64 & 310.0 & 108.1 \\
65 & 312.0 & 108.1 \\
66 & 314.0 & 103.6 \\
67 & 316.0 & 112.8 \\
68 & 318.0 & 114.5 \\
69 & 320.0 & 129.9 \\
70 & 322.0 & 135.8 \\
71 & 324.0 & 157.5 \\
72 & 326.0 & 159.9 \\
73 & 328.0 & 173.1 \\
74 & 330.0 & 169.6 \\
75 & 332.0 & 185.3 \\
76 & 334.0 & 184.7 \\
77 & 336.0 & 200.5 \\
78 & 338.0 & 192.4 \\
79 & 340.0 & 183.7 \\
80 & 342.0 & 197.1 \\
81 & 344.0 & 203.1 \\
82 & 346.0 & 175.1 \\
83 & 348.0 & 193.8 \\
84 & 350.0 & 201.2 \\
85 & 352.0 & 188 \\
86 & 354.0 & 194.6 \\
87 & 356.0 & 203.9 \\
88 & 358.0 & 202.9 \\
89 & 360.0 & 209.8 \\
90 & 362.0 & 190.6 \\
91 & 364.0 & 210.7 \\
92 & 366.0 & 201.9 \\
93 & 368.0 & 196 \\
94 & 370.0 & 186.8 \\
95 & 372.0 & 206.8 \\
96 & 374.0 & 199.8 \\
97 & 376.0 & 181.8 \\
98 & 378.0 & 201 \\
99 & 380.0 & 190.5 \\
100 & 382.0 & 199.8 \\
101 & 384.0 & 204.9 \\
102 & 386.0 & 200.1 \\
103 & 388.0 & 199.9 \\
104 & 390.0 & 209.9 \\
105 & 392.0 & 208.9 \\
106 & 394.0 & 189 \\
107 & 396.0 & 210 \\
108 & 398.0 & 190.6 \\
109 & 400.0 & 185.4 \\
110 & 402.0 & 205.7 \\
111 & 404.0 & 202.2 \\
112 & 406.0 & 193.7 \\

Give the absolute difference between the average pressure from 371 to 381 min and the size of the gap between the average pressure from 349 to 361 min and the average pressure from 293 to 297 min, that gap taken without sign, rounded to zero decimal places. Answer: 180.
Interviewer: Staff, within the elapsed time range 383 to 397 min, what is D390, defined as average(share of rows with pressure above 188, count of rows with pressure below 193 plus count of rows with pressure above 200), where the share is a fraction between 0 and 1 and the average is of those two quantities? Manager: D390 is 3.5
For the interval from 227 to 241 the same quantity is 2.5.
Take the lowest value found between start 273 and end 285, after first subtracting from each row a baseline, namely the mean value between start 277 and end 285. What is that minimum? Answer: -6.4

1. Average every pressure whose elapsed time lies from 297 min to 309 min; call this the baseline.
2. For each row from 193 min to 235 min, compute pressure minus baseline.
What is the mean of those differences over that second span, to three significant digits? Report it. 54.7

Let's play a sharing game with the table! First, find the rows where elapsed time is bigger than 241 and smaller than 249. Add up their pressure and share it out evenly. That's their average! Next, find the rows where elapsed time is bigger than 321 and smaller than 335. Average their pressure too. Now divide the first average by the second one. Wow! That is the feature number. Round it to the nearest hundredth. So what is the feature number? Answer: 1.17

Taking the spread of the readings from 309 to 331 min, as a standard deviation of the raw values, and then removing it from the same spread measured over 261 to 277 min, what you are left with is -20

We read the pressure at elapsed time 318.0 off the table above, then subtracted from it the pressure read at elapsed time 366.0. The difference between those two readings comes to -87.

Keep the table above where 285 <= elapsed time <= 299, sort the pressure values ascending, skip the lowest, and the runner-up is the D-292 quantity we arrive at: 170.9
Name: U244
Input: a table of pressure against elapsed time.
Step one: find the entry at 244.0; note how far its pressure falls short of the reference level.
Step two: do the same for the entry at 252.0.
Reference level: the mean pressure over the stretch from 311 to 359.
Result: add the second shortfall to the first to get -43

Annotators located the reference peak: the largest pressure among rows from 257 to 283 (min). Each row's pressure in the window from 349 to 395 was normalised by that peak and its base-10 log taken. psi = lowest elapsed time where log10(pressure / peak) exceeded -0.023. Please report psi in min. 350.0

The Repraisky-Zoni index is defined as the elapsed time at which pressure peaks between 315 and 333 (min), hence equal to 332.0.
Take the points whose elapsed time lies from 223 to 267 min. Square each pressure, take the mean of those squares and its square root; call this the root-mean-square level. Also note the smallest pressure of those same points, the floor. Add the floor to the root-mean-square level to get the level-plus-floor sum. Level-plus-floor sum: 378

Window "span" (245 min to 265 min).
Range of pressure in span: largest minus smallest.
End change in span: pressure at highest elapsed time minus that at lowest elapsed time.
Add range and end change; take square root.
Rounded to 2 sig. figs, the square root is 3.8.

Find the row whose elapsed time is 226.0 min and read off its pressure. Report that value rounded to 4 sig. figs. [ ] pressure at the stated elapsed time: 198.6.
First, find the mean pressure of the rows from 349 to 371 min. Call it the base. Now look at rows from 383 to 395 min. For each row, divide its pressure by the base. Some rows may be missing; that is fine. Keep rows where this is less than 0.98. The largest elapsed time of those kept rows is 394.0 min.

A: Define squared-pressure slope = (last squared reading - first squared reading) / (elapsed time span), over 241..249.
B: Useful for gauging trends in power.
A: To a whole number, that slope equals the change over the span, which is 916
